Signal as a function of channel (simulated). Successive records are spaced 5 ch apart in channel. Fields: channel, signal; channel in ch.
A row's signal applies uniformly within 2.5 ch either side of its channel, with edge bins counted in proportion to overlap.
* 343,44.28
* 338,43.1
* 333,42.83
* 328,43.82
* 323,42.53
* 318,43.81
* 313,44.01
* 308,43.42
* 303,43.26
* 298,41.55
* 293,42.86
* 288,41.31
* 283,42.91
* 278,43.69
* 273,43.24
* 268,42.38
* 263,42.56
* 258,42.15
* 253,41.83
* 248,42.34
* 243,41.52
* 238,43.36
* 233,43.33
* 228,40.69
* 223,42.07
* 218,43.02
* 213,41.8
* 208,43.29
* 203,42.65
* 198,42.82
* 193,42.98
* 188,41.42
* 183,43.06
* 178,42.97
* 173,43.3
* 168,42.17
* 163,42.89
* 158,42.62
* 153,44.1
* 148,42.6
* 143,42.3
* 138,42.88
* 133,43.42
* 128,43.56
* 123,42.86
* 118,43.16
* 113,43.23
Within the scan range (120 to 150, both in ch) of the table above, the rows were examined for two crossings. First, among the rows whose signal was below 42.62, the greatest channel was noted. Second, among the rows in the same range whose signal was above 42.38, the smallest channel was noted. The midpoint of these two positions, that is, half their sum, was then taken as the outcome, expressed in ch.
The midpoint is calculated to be 135.5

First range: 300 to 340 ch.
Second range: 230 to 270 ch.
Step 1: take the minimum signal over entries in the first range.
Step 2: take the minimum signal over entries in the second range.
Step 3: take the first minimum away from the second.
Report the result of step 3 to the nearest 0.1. -1.0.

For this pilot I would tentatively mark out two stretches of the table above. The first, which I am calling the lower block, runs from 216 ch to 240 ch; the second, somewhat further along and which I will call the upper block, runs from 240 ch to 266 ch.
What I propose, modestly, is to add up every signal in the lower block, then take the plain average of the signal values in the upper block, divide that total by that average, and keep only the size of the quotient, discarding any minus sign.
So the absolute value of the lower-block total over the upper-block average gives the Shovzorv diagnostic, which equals 5.05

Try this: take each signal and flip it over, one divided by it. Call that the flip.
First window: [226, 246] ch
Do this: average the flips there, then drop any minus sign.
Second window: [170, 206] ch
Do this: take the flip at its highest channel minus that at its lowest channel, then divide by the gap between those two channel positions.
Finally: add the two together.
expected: 0.0237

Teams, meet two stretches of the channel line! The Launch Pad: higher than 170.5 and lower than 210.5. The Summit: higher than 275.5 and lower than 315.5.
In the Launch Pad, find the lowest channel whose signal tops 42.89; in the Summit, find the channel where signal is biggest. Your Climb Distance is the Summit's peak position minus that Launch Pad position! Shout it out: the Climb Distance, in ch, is 140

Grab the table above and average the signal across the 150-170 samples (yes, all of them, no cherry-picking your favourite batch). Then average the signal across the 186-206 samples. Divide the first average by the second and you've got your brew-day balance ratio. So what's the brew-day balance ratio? 1.01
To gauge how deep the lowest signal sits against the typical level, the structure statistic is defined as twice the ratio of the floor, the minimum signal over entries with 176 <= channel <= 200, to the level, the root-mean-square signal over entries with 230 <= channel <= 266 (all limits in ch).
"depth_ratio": 1.95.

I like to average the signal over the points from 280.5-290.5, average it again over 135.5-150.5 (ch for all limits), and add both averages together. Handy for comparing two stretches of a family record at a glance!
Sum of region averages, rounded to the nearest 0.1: 84.7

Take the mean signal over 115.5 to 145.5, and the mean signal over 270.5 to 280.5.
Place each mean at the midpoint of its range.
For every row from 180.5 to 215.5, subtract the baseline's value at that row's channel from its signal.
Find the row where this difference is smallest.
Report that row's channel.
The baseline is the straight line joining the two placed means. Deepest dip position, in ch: 188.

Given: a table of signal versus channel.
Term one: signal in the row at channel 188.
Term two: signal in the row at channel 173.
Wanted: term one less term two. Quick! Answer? -1.9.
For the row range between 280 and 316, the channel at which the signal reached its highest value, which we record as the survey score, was 313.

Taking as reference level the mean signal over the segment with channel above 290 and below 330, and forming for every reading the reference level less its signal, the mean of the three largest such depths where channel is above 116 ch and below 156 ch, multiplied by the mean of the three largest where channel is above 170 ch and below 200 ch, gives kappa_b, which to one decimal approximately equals 0.4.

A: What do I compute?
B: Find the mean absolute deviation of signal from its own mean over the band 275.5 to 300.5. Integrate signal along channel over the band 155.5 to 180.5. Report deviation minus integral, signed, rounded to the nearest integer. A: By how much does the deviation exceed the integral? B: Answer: -1069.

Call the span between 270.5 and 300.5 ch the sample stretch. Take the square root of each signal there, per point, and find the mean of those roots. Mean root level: 6.53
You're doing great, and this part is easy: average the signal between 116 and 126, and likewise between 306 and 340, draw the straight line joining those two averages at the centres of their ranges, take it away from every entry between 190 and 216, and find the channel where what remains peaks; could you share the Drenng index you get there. 208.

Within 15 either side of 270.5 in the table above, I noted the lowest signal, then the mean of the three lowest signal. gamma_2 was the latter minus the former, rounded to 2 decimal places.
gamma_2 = 0.21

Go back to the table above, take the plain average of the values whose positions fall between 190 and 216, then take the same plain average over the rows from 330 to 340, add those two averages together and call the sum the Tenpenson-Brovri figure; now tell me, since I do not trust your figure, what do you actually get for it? 85.7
